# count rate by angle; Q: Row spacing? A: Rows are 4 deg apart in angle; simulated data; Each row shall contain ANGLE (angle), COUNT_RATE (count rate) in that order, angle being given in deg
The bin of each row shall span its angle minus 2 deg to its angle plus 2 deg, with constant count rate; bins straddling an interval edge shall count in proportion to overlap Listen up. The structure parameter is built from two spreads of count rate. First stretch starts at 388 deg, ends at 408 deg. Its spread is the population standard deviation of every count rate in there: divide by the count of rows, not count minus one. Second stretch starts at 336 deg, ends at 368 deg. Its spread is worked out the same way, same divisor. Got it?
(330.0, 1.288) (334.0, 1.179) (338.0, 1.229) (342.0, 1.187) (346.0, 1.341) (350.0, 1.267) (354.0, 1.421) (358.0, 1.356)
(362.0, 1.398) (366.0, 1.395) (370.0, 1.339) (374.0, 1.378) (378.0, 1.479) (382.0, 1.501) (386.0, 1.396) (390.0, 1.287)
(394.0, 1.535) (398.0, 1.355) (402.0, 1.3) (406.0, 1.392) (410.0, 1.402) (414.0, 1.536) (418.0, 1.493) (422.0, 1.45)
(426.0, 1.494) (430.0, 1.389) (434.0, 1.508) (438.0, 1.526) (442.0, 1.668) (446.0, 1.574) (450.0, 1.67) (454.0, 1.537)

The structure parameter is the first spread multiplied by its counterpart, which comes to 0.0072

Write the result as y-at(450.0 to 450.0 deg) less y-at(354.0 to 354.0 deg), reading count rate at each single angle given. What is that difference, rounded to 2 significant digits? 0.25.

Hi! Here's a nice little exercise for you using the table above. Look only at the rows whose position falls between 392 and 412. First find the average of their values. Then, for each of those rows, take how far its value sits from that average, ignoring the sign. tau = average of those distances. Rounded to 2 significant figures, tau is 0.057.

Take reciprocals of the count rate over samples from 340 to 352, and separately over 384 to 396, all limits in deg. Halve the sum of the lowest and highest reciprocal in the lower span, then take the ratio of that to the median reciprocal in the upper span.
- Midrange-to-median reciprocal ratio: 1.11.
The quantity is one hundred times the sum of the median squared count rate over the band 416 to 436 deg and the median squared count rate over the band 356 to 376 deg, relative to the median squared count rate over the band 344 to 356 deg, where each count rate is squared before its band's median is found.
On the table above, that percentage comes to 230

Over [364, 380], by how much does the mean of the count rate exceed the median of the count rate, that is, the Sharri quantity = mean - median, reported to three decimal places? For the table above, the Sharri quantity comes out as 0.011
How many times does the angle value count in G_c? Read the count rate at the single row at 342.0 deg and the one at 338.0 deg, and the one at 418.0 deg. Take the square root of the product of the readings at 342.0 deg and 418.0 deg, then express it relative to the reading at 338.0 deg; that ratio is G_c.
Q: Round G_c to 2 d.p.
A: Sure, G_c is 1.08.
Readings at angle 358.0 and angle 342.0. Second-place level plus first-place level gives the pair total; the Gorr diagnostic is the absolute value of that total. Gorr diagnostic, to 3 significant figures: 2.54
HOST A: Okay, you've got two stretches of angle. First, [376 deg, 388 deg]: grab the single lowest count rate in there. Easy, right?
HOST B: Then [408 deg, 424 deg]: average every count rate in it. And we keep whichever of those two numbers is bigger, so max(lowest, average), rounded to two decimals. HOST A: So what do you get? 1.47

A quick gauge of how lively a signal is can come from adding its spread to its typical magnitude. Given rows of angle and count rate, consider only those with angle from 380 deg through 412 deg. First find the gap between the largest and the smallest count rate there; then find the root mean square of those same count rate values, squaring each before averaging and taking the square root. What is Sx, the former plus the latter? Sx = 1.65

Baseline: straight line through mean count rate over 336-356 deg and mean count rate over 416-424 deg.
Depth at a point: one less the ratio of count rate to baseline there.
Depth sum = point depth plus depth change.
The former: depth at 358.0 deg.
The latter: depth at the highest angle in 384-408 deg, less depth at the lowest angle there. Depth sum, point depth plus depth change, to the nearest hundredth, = 0.01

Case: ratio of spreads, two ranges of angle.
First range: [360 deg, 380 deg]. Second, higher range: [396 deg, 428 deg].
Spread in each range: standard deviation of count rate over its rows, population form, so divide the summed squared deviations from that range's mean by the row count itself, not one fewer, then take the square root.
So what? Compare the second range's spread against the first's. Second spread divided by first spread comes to 1.63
